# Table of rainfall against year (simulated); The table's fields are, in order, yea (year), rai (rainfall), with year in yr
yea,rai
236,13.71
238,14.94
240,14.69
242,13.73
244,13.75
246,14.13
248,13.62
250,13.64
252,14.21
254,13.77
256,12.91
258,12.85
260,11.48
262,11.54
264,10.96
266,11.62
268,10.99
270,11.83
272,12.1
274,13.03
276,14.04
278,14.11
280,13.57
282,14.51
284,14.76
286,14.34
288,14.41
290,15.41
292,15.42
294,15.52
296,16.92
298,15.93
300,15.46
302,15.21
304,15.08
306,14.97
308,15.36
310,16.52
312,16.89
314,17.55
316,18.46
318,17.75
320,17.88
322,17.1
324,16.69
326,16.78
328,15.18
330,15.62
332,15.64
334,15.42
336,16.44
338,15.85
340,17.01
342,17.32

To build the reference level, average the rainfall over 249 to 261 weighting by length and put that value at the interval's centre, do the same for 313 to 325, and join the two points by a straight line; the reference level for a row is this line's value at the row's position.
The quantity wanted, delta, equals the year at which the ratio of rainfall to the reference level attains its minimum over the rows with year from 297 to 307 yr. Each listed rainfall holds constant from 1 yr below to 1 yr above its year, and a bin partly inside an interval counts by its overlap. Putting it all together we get 306 yr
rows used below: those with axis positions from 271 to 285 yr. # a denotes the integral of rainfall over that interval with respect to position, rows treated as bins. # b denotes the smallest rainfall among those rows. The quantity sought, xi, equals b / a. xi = 0.063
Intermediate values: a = 192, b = 12.1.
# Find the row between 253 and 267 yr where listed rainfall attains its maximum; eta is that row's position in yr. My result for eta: 254 yr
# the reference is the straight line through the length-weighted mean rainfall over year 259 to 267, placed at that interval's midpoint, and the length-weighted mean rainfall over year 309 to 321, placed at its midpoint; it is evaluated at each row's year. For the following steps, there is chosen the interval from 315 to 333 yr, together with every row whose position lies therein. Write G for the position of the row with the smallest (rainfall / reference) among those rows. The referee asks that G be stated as 328 yr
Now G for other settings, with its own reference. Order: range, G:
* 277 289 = 288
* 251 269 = 268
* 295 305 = 304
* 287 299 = 288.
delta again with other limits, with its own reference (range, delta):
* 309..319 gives 310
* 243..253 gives 250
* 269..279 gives 270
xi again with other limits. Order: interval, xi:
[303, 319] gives 0.056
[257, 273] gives 0.059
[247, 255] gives 0.123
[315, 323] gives 0.120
